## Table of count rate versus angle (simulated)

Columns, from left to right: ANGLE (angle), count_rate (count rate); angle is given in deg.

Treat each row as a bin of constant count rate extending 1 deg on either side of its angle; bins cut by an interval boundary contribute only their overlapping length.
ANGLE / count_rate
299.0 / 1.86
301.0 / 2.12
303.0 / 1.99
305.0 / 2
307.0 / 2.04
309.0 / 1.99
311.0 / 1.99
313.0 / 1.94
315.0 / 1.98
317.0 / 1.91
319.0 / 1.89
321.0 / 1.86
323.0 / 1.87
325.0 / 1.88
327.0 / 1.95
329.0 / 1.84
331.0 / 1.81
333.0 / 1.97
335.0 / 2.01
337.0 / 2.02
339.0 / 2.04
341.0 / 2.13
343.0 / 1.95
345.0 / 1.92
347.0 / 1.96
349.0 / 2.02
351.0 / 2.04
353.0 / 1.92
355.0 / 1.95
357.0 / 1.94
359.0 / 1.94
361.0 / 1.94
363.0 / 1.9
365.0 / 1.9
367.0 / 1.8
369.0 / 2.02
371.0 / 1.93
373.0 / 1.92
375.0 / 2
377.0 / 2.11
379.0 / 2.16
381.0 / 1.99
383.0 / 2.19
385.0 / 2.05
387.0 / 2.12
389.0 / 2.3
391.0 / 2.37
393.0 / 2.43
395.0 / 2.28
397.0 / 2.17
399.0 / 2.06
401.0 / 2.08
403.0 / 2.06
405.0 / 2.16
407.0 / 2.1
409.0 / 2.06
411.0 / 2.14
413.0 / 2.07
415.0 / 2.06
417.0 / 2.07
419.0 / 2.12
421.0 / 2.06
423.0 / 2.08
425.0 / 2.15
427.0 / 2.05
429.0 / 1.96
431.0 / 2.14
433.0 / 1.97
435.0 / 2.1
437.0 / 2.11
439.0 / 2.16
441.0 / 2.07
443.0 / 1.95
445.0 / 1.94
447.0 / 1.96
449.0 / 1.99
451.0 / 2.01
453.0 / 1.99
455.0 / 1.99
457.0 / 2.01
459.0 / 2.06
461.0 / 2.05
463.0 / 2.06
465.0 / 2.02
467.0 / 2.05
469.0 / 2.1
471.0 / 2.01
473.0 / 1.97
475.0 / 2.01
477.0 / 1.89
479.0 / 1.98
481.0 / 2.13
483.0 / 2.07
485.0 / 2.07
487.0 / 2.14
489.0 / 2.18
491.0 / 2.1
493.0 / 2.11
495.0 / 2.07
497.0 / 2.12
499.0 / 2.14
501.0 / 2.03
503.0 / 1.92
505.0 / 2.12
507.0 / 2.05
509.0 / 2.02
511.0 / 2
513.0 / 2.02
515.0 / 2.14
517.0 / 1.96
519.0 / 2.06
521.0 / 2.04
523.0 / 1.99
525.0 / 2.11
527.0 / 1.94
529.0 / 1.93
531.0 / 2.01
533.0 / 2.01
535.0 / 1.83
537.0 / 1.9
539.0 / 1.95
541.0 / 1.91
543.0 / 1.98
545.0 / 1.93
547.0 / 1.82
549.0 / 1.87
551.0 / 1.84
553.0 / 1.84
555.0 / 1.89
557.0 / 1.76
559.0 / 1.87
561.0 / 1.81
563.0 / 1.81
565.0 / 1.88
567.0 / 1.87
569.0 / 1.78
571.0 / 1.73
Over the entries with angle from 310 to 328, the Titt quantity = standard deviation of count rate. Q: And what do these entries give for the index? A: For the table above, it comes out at 0.05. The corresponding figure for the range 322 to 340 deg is 0.08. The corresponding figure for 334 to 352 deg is 0.06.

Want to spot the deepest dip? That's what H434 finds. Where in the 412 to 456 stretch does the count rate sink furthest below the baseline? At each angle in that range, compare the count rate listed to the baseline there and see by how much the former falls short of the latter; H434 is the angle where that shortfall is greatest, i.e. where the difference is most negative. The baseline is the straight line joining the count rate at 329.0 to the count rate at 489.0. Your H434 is 445.0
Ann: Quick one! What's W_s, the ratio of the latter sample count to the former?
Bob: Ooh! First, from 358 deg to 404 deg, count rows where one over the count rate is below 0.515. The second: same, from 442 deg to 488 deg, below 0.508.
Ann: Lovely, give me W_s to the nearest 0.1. 1.2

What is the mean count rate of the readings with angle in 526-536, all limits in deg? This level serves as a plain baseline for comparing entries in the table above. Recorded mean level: 1.94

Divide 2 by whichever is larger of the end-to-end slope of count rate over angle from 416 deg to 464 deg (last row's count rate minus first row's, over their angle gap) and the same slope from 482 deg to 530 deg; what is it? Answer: -9200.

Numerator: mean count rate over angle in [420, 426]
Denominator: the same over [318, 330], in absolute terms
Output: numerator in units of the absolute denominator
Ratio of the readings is 1.11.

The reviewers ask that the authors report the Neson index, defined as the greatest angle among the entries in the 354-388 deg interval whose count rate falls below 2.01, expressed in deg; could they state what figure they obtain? 381.0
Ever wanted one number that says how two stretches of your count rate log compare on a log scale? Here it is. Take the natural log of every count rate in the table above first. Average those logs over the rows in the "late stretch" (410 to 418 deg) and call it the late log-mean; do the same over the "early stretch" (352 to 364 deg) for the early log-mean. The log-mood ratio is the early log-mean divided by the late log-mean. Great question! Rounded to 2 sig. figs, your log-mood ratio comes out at 0.90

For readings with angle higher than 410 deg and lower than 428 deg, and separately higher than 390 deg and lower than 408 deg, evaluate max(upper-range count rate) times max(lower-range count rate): 5.2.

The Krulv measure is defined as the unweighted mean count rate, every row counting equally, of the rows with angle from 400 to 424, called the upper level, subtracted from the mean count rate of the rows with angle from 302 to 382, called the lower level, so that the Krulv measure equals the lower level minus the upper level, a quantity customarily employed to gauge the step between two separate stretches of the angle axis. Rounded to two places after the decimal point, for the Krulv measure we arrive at -0.13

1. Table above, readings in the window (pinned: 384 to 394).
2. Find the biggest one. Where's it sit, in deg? 393.0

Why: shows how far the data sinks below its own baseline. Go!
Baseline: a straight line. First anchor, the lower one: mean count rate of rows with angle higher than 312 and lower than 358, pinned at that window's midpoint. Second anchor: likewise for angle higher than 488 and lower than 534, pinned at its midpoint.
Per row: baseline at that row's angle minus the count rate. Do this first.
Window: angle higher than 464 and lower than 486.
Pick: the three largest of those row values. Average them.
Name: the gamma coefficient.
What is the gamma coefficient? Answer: 0.080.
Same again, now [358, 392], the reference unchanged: 0.098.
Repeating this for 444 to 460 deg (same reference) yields 0.048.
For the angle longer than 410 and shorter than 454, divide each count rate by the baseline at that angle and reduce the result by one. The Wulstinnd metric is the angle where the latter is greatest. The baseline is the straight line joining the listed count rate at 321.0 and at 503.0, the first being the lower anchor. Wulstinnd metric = 439.0 deg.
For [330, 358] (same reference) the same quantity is 341.0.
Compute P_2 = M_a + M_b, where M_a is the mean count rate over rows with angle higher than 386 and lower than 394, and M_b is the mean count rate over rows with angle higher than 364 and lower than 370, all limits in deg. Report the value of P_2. 4.21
